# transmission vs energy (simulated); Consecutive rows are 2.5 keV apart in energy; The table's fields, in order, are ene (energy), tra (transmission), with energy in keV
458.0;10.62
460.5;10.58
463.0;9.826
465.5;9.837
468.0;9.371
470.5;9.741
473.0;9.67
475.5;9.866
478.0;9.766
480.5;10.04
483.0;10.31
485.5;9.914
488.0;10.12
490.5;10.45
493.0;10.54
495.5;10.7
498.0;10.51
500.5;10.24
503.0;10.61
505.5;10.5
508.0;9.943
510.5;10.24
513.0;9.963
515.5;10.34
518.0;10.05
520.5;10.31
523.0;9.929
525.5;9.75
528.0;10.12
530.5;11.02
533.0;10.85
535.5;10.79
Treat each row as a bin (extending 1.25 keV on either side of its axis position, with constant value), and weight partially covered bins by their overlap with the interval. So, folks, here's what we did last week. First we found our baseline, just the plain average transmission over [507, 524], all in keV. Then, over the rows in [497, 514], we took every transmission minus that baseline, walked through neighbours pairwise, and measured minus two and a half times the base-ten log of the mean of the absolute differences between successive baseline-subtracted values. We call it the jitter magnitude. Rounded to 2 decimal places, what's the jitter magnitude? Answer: 1.26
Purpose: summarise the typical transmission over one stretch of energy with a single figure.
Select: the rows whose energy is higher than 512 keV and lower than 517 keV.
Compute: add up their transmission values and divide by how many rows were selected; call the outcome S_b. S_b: 10.2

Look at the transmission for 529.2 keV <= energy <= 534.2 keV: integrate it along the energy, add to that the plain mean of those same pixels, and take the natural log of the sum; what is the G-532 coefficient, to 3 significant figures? 4.18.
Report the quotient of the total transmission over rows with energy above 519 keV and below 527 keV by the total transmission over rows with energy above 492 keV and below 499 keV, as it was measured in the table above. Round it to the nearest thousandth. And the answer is 0.945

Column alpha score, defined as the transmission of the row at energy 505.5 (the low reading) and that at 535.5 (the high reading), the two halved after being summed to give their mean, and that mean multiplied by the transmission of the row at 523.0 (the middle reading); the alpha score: 106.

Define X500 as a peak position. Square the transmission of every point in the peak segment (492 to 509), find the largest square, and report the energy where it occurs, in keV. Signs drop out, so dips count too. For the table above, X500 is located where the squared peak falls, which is 495.5 keV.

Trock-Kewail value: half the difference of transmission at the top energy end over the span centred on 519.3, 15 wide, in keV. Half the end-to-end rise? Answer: -0.11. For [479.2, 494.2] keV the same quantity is 0.25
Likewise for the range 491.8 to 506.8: -0.02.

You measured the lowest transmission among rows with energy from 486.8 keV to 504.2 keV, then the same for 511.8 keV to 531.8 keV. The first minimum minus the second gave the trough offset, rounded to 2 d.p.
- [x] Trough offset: 0.37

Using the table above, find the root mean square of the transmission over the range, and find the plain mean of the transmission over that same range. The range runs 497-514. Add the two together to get 20.6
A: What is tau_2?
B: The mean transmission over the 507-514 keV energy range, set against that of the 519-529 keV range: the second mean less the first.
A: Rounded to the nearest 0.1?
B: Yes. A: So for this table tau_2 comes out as 0.0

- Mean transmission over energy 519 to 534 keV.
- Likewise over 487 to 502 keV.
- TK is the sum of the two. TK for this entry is 20.8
